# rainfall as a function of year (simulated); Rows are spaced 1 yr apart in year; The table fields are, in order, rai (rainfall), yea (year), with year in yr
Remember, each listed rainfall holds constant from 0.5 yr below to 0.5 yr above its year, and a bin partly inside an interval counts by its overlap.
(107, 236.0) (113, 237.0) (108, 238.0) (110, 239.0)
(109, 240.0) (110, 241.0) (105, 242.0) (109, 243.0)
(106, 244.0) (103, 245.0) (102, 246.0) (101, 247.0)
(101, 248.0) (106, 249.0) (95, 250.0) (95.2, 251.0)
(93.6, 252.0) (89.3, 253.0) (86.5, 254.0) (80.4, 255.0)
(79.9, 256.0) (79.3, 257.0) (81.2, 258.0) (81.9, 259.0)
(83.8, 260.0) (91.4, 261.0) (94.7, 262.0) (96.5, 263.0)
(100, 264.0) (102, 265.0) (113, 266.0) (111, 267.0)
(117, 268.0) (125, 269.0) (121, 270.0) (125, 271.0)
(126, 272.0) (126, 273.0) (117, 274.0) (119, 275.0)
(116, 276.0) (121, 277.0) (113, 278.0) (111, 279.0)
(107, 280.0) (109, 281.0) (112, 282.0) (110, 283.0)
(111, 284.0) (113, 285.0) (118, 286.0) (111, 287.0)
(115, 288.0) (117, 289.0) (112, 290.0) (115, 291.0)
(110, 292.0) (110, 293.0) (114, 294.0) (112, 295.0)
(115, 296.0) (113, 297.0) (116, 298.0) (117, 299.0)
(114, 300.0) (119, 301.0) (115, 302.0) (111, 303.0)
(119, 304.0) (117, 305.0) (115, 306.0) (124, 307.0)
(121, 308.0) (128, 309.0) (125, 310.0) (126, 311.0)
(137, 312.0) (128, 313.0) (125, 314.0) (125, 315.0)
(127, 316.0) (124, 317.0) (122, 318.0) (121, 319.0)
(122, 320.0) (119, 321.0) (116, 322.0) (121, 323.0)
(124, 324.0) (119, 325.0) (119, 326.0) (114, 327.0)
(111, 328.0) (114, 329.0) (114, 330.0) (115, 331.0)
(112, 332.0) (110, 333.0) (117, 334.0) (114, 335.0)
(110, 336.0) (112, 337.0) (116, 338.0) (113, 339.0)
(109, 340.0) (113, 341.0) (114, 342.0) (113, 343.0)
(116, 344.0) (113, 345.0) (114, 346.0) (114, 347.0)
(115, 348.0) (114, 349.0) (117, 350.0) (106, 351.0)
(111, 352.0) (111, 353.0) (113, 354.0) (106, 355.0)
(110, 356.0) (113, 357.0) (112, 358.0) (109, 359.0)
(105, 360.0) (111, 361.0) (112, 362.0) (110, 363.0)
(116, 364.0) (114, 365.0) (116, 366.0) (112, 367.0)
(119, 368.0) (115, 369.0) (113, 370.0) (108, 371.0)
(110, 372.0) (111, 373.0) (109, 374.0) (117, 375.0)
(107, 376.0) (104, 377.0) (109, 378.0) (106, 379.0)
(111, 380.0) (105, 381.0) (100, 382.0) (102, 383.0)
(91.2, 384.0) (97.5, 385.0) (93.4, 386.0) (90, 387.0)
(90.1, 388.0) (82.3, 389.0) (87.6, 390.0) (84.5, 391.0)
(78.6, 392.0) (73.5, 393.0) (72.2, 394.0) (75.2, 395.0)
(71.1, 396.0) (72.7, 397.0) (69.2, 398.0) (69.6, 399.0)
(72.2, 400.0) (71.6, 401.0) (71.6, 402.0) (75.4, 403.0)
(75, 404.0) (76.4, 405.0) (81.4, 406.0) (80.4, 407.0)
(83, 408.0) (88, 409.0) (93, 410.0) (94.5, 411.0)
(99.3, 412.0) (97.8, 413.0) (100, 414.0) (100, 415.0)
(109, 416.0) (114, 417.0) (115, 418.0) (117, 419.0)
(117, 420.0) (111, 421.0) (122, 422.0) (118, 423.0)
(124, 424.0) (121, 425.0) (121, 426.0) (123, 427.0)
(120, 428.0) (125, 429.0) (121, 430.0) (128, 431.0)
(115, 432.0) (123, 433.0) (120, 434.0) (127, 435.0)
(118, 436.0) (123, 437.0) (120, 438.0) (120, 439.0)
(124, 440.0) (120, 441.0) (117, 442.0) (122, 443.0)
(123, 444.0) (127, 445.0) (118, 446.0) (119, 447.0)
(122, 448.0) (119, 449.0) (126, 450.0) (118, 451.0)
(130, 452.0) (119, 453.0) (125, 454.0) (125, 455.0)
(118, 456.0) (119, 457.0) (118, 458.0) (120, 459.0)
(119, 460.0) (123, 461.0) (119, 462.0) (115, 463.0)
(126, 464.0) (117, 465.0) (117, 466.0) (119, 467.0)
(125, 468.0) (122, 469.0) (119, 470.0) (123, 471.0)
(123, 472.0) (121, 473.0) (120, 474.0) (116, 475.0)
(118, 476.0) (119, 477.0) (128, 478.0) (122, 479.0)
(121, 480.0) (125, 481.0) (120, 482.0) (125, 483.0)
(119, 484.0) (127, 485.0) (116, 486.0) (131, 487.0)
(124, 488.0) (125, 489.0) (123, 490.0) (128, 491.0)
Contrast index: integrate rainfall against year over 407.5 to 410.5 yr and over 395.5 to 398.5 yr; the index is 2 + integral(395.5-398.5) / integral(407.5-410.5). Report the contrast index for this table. 2.81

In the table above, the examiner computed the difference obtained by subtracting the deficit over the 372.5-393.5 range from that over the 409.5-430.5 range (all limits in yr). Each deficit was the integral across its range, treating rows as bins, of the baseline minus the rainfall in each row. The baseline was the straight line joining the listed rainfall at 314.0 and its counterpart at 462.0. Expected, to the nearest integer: -344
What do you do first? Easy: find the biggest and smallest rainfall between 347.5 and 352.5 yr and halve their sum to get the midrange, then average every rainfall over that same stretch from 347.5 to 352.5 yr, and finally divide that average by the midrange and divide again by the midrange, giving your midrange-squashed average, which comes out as 0.0091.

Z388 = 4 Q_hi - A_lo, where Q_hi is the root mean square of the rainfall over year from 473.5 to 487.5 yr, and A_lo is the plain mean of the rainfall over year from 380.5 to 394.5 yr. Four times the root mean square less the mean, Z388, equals 399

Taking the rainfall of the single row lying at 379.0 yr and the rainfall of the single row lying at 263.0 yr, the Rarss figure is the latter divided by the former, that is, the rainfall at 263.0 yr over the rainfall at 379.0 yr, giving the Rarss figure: 0.91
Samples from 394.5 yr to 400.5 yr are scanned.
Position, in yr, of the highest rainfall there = 395.0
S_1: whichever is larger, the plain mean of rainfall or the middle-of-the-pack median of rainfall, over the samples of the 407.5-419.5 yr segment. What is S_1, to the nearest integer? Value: 101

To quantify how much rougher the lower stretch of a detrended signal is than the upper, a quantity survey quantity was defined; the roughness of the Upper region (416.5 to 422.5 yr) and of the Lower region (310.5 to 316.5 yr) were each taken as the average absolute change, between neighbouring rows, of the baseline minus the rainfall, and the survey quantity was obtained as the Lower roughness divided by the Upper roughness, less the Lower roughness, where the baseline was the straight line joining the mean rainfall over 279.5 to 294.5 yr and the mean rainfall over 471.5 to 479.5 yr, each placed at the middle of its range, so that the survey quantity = -3.8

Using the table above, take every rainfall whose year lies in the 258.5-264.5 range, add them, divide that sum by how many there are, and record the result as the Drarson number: 91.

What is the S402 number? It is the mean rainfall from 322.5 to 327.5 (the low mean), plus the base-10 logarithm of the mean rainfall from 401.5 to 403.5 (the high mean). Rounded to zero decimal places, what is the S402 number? 121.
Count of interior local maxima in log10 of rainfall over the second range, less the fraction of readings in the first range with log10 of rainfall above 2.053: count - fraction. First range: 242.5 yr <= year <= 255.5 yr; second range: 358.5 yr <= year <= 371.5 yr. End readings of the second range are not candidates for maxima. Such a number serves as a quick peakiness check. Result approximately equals 4.0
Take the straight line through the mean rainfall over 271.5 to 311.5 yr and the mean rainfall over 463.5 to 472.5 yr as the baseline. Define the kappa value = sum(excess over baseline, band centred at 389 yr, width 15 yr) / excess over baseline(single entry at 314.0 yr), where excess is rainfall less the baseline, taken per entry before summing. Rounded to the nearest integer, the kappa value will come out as -59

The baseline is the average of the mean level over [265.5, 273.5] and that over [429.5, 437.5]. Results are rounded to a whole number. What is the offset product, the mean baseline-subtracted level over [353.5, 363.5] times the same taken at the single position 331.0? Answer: 69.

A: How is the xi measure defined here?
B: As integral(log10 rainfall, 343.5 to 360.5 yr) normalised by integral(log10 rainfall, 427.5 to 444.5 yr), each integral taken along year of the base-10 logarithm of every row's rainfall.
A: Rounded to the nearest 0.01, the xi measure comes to 0.98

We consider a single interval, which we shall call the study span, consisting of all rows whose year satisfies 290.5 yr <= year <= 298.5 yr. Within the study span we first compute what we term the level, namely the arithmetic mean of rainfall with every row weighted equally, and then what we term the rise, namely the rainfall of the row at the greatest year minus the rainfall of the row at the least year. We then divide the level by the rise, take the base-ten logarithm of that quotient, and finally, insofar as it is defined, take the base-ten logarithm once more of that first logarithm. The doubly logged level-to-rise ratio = 0.31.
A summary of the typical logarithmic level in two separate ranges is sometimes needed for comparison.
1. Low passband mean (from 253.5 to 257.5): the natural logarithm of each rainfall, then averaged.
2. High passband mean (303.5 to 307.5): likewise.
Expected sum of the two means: 9.2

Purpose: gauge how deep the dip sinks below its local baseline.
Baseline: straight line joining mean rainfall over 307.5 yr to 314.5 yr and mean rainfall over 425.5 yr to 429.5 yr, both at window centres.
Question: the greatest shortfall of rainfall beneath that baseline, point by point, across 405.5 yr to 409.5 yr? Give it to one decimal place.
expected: 42.7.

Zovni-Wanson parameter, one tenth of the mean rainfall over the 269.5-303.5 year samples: 11.5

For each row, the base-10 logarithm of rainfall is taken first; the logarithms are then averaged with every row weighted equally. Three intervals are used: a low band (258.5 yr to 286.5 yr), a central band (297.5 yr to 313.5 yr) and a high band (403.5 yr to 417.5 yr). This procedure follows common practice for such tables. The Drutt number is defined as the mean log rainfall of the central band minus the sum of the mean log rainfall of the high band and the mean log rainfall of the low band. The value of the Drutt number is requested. -1.92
